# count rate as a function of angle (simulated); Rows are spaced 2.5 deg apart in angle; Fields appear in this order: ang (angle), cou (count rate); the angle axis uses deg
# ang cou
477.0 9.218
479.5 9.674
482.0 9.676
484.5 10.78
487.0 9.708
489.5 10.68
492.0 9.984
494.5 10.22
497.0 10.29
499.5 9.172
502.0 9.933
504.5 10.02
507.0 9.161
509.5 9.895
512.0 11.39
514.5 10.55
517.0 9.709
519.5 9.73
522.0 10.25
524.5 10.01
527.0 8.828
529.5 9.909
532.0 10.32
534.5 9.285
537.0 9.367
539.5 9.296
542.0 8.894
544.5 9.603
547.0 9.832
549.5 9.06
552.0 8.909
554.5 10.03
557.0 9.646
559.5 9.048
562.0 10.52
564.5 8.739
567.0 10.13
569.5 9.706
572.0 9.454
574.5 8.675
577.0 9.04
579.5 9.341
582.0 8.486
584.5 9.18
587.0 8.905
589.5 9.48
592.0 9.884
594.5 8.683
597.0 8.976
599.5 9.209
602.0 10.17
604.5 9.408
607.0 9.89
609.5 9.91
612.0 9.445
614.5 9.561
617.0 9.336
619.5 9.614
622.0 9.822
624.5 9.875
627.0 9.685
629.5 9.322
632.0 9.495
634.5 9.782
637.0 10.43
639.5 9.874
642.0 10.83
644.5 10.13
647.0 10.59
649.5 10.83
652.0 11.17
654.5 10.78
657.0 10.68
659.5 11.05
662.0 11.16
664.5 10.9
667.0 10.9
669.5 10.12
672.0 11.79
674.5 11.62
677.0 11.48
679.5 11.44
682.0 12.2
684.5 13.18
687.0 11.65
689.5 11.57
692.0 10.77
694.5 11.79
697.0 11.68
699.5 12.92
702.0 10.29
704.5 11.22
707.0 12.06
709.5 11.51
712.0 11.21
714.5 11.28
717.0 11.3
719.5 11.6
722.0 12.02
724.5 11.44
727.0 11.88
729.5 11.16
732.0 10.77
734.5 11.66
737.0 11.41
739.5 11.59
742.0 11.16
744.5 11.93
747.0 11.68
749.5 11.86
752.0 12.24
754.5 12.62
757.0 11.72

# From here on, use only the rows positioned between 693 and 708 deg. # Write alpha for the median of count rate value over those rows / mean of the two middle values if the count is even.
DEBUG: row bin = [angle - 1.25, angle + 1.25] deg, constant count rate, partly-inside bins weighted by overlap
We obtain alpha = 11.7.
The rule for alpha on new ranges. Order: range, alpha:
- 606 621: 9.6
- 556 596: 9.3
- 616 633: 9.6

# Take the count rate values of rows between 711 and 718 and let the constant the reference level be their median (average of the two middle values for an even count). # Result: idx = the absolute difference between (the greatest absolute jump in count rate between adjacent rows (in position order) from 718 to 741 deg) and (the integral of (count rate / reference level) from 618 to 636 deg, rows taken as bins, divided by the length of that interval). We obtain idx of 0.03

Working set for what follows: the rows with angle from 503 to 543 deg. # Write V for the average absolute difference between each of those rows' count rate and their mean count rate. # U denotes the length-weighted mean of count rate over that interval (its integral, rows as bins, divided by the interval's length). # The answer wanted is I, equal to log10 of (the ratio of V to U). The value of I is -1.29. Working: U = 9.8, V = 0.50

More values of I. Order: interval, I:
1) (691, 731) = -1.43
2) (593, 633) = -1.52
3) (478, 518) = -1.35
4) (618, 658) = -1.30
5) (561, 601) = -1.32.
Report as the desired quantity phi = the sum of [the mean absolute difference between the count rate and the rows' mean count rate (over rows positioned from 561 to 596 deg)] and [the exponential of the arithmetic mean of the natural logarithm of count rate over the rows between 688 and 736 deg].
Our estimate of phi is 12.0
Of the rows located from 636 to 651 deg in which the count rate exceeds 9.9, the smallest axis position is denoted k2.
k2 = 637.0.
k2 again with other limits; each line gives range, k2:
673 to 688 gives 674.5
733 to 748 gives 734.5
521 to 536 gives 522.0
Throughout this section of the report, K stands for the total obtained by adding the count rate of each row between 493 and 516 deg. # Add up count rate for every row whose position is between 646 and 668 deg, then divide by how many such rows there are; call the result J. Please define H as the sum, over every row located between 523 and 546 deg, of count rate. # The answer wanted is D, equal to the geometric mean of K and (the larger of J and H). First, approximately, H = 86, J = 10.9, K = 91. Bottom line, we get 88.0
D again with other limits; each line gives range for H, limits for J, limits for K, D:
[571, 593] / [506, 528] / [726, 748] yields 92.3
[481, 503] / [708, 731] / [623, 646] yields 89.9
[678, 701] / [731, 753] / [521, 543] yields 96.1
